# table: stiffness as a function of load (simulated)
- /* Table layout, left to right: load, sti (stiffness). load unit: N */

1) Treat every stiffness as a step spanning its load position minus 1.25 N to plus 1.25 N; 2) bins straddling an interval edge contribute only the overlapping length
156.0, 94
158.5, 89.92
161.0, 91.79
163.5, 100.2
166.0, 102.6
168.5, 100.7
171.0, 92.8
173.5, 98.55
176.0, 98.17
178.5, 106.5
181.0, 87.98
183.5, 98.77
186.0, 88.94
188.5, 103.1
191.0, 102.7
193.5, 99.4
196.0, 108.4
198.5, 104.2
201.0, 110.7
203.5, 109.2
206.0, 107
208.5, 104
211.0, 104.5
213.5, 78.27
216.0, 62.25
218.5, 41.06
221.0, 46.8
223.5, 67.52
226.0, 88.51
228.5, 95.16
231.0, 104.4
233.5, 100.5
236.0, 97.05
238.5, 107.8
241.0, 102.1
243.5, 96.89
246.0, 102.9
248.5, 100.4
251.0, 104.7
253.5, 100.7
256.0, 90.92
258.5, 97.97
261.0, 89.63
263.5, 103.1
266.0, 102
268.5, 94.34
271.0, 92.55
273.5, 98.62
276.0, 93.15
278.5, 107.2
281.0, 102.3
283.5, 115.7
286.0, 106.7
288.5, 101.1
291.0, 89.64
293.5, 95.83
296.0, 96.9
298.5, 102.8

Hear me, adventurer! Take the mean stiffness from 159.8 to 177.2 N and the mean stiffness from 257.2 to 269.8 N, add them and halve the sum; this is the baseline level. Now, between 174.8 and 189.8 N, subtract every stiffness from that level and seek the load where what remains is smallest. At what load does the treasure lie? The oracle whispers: 178.5 N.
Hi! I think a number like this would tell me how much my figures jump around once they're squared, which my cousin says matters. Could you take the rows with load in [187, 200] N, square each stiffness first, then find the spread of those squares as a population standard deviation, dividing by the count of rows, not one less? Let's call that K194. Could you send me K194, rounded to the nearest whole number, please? 604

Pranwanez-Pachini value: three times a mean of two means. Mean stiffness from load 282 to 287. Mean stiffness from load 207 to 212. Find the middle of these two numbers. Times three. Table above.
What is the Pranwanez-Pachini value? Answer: 323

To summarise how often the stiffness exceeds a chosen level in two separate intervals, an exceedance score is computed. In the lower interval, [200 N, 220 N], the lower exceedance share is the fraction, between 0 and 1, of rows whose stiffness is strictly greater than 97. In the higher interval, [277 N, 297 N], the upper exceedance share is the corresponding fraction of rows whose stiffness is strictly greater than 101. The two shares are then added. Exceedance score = 1.25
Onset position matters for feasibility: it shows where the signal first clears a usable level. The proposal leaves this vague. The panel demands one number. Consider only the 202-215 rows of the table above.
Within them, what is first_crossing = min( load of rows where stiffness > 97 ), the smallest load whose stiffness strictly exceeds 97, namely 203.5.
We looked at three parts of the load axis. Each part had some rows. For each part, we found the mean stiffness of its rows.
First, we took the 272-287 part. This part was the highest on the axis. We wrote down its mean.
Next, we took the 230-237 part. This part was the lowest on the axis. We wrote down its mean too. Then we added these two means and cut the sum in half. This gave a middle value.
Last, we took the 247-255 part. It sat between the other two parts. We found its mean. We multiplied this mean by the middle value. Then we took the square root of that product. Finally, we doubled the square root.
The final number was 204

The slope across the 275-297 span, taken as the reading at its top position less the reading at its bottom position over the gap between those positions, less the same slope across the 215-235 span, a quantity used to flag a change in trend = -2.0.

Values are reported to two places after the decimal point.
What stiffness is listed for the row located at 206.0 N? 107.00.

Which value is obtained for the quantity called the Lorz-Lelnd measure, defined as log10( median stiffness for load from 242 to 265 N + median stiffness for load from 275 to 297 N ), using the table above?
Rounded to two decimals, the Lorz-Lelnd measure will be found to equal 2.30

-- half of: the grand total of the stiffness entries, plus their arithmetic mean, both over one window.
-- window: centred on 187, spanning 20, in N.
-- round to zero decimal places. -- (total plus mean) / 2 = 448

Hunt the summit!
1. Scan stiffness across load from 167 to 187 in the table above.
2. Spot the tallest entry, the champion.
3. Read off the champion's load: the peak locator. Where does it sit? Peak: 178.5 N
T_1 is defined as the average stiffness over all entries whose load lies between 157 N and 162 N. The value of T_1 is 91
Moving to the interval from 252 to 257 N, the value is 96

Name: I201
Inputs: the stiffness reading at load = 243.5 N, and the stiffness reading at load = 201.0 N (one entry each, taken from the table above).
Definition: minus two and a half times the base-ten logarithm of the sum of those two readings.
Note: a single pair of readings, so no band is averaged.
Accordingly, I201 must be -5.79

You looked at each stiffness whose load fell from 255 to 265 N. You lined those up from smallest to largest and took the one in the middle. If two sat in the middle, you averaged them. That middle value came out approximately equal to 94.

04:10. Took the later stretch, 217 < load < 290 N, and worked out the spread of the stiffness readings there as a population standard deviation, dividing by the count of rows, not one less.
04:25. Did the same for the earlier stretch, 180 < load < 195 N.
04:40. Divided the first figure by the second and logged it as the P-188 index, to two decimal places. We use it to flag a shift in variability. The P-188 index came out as 2.64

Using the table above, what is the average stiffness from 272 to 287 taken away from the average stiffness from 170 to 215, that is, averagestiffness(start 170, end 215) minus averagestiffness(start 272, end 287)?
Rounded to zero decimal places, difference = -4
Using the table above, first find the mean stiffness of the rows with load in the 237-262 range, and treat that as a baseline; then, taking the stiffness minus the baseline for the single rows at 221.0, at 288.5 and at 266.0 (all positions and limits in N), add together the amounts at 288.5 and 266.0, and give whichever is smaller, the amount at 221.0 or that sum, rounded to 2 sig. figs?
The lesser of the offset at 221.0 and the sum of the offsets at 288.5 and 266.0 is -53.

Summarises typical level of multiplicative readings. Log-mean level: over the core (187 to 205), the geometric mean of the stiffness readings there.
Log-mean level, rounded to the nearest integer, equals 105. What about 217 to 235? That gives 73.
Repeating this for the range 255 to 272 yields 96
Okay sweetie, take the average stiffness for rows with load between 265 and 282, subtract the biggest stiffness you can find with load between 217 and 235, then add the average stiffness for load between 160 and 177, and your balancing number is 92.0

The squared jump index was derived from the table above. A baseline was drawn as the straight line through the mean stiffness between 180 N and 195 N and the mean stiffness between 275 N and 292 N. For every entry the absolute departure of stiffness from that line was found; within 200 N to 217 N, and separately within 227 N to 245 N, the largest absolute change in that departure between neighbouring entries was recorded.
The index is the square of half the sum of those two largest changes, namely 121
